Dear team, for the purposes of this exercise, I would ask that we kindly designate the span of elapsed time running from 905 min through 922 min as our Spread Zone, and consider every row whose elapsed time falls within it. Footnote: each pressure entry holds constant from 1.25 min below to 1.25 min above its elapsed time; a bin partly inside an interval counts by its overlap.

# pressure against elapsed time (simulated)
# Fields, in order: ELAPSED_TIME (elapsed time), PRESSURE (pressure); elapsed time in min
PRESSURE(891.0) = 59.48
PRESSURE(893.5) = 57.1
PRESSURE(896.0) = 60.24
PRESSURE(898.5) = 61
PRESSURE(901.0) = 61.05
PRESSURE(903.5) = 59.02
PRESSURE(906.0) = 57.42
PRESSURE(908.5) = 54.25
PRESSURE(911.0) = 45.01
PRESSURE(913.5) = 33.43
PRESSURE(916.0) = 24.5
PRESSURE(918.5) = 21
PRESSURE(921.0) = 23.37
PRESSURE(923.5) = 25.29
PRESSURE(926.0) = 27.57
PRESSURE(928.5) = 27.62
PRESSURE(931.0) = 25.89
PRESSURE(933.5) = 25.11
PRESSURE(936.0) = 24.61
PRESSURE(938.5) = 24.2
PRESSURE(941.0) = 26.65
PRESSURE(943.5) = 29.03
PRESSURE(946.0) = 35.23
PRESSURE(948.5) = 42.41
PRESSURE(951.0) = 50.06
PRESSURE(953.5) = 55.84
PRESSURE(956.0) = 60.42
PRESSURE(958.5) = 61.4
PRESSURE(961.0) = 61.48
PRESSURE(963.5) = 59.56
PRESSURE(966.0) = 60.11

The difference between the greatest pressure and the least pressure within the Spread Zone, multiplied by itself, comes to 1326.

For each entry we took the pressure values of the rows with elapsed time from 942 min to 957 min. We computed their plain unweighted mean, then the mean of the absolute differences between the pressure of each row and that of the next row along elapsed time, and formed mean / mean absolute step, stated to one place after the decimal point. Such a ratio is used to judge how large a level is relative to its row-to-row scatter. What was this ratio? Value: 7.2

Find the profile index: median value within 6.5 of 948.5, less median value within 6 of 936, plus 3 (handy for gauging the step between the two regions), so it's 20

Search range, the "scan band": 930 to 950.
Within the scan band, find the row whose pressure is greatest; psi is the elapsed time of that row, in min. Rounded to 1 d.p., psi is 948.5 min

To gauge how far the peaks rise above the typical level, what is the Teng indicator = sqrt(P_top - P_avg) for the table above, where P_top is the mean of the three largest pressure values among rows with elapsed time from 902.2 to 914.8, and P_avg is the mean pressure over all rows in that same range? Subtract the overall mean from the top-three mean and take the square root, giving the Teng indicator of 2.7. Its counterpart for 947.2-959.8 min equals 2.3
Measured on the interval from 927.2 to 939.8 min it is 0.8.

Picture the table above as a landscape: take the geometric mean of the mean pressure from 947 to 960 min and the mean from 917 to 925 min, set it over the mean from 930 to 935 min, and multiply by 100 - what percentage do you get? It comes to 139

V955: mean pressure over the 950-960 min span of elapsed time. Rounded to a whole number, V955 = 57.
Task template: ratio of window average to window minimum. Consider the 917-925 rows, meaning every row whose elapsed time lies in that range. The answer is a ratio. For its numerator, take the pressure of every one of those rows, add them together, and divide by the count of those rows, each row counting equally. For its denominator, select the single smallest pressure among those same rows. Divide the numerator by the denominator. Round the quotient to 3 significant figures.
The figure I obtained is 1.11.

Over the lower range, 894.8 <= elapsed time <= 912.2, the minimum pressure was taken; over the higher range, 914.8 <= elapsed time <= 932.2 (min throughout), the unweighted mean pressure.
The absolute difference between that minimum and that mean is 20.0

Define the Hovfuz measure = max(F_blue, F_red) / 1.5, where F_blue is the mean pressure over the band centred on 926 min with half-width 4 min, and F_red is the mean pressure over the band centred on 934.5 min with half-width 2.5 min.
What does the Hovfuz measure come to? 18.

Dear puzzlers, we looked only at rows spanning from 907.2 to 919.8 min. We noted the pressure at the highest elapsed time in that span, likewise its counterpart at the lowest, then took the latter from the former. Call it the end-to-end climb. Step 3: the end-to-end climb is -33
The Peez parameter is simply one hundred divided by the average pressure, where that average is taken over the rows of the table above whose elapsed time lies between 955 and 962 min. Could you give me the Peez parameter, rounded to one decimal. 1.6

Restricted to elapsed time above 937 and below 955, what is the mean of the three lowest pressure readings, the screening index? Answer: 27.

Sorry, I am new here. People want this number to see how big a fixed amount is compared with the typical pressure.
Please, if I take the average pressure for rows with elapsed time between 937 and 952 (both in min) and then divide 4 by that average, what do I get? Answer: 0.12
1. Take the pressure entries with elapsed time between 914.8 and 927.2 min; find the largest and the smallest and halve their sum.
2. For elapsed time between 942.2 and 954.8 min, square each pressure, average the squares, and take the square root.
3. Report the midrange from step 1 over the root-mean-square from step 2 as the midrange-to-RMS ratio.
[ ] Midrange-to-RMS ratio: 0.56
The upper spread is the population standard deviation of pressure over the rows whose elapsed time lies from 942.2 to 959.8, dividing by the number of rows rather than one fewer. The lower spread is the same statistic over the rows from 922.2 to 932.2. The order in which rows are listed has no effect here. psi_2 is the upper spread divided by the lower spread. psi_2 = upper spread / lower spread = 11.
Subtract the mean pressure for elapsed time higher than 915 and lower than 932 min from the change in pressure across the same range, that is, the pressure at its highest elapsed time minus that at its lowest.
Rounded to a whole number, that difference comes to -24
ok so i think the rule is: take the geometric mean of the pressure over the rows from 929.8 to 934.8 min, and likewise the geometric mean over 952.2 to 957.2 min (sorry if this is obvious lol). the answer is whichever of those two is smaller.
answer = 25.5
